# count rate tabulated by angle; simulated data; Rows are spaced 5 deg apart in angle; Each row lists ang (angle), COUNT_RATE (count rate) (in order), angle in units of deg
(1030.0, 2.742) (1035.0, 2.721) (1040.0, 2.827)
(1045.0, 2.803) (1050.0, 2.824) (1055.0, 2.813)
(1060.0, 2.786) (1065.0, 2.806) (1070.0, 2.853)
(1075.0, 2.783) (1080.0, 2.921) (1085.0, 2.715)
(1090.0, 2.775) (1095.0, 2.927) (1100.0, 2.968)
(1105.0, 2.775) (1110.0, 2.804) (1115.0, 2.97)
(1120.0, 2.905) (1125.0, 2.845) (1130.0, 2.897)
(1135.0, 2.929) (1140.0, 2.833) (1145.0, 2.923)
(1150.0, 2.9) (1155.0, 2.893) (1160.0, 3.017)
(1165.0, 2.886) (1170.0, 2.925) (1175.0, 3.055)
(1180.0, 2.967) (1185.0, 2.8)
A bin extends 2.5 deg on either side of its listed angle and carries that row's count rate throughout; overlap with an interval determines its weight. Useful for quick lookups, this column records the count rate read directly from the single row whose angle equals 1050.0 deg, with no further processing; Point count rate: 2.824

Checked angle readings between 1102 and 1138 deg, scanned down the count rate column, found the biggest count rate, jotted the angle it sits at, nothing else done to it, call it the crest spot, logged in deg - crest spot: 1115.0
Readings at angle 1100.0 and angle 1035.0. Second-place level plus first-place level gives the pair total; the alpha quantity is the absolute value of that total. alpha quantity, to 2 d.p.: 5.69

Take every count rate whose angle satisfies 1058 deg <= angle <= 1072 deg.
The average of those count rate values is 2.815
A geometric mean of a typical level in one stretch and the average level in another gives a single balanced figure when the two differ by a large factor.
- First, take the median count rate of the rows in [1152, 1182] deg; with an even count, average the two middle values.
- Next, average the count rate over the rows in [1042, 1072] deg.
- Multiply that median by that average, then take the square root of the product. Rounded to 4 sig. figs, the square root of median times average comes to 2.879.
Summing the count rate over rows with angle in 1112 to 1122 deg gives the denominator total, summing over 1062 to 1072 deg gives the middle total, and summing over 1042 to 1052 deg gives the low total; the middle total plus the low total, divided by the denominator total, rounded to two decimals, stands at 1.92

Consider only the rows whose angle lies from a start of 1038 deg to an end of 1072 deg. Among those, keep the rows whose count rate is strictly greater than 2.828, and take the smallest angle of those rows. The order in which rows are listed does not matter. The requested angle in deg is 1070.0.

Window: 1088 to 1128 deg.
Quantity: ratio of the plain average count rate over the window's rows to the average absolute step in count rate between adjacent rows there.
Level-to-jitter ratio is 28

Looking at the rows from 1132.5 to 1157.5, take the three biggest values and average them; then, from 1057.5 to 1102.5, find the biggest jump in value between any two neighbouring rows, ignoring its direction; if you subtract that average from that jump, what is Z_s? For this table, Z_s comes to -2.71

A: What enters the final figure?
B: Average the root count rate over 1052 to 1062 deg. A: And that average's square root 1.29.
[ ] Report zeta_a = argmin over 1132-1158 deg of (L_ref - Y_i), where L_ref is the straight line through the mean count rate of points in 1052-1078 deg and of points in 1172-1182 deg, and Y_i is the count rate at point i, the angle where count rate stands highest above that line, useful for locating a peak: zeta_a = 1135.0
